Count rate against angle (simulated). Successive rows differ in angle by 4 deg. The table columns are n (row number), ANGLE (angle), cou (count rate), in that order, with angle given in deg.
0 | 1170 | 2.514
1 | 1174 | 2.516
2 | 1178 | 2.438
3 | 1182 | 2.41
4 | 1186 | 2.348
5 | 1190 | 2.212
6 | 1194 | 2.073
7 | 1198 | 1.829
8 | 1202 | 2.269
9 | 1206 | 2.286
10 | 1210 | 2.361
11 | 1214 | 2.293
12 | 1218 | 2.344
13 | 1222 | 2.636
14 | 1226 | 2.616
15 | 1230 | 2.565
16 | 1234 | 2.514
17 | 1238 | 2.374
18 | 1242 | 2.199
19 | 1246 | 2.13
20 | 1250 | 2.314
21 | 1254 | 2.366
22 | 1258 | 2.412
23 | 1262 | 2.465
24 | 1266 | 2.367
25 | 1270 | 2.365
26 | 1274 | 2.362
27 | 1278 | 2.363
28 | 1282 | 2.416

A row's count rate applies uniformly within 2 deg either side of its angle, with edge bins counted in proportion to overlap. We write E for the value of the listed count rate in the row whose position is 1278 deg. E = 2.363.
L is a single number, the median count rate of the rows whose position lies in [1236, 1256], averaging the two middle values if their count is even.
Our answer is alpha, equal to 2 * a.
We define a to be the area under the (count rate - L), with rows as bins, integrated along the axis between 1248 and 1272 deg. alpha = 3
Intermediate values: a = 1.6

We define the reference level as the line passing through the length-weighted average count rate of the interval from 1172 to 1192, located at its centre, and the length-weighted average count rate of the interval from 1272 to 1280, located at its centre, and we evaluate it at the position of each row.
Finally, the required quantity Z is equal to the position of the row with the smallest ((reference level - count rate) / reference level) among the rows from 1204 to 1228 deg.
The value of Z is 1222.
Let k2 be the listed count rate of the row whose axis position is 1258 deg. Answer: 2.412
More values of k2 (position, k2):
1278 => 2.363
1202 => 2.269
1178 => 2.438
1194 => 2.073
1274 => 2.362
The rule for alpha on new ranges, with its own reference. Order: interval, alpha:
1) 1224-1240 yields 7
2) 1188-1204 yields -7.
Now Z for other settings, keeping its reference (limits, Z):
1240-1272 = 1262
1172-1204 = 1174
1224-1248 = 1226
